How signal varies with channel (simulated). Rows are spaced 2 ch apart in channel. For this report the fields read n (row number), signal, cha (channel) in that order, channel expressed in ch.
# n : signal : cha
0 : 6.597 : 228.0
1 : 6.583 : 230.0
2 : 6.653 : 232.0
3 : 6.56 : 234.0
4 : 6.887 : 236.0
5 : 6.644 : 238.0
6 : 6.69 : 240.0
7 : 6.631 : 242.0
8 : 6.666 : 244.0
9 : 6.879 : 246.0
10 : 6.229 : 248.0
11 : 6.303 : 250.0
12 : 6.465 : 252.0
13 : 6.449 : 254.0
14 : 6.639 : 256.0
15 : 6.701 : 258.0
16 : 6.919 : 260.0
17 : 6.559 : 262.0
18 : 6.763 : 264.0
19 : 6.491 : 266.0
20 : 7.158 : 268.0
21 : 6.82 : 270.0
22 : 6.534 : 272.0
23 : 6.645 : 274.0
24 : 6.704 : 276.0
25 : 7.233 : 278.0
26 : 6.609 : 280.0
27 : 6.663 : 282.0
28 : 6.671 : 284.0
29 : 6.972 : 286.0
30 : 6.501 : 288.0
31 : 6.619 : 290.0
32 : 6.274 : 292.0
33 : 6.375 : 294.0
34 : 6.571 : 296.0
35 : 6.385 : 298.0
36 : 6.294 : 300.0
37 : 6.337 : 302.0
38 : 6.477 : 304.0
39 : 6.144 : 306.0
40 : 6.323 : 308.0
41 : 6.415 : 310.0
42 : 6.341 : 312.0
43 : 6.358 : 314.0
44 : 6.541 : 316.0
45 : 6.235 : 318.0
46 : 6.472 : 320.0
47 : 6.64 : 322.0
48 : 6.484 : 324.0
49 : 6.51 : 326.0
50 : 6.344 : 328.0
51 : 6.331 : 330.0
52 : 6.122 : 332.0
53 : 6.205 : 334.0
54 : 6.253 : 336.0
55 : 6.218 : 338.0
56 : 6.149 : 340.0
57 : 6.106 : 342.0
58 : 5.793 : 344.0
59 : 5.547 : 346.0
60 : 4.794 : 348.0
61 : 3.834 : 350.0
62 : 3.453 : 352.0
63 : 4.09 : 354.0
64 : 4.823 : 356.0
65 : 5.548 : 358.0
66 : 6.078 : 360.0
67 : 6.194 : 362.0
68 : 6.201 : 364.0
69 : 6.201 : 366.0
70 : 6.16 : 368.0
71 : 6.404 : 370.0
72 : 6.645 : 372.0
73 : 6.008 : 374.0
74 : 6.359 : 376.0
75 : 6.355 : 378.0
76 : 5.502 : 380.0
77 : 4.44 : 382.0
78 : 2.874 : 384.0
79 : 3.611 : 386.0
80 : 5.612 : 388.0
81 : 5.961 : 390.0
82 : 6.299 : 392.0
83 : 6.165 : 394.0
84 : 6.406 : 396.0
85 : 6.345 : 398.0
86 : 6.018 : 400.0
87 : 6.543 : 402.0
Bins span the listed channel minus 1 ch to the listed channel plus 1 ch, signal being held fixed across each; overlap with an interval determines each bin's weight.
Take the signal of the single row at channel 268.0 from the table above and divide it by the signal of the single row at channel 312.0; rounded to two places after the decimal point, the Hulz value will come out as 1.13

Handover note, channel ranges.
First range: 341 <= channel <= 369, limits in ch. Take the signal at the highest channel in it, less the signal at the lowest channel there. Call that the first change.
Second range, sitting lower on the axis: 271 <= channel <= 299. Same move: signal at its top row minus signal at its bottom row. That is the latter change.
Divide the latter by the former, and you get -2.8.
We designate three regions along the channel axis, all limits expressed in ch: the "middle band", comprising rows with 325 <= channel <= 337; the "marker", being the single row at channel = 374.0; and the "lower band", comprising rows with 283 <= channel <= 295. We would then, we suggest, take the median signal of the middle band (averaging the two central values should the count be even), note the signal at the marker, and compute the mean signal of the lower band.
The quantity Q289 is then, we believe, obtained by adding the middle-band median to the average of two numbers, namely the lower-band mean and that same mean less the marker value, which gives 9.9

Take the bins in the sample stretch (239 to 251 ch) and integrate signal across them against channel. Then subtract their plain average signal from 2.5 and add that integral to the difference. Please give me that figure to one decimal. 74.7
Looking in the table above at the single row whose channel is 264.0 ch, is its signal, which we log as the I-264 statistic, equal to 6.763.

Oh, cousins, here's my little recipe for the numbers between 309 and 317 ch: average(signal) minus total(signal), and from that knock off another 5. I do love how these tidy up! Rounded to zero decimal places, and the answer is -24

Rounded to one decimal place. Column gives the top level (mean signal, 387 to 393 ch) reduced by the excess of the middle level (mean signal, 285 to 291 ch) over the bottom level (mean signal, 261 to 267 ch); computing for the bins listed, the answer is 5.9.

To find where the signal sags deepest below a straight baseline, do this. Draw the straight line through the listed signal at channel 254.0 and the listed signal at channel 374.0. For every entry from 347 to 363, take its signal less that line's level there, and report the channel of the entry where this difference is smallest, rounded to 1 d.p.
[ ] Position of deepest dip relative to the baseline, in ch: 352.0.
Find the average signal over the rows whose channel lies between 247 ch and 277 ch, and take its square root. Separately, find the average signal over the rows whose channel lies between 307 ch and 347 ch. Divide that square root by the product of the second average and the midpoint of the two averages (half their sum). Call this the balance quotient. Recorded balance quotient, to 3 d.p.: 0.064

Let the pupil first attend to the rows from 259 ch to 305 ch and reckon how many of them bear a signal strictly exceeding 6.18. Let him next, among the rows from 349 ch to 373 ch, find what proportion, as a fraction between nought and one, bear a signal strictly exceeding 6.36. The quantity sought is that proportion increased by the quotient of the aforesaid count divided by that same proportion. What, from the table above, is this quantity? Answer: 138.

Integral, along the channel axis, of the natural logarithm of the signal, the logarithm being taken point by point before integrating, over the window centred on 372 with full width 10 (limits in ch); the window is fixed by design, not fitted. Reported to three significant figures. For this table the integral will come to 18.4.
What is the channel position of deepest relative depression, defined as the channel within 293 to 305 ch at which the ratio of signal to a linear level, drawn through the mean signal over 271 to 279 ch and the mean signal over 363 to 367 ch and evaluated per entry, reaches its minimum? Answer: 300.0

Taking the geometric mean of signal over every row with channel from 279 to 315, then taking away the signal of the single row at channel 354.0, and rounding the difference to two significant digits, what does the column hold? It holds 2.4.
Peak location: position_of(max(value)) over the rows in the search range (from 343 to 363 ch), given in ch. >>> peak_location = 362.0 ch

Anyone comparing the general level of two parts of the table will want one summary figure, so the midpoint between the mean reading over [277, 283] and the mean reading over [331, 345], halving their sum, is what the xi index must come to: 6.5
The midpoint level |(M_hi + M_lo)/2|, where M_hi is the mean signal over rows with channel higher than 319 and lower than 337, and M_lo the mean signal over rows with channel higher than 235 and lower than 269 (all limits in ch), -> 6.5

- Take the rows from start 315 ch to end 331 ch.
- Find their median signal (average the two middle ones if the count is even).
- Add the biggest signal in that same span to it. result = 13.1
